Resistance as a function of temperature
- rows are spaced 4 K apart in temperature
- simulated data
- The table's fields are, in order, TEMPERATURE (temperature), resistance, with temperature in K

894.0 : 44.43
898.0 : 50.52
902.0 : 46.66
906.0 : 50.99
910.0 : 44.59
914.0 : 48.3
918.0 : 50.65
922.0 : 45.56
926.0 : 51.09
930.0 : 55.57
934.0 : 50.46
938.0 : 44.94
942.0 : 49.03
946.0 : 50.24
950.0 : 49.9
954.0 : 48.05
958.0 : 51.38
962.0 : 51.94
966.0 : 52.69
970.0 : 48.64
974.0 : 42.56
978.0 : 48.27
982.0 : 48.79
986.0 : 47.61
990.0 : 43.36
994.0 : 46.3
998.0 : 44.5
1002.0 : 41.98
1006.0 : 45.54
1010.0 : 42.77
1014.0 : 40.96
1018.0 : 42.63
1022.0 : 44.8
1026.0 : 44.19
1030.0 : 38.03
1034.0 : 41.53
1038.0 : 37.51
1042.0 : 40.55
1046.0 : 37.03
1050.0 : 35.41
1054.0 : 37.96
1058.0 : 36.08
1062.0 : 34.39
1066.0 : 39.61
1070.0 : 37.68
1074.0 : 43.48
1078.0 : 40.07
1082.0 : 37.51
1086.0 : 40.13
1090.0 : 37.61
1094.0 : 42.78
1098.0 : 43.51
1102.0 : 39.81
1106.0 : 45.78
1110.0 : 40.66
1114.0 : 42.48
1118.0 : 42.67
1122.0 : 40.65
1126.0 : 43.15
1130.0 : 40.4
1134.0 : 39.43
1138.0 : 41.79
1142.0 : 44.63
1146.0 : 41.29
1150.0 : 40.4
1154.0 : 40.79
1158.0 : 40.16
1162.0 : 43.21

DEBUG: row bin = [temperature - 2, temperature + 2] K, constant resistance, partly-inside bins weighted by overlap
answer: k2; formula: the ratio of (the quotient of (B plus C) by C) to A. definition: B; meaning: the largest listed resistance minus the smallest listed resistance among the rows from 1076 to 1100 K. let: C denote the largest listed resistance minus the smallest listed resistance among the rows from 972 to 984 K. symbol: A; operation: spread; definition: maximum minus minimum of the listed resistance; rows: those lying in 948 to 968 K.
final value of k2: 0.42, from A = 4.6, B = 6.0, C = 6.2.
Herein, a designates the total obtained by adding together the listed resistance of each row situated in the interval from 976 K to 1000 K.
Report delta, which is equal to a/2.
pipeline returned 139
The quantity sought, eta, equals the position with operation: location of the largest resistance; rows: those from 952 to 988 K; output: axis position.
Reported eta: 966.0 K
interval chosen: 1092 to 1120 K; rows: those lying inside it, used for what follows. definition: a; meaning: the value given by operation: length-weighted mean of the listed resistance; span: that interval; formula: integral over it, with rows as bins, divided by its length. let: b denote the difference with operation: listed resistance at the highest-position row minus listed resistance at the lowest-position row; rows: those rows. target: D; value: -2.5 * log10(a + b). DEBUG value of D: -4.07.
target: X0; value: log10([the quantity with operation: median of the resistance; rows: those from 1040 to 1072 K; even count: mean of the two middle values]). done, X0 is 1.57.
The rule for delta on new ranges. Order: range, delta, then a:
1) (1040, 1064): 111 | 221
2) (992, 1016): 131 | 262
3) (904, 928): 146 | 291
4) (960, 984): 146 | 293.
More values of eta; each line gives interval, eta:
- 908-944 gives 930.0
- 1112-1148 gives 1142.0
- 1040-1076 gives 1074.0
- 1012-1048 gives 1022.0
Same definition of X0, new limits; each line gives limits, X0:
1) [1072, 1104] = 1.60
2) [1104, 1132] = 1.63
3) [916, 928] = 1.70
